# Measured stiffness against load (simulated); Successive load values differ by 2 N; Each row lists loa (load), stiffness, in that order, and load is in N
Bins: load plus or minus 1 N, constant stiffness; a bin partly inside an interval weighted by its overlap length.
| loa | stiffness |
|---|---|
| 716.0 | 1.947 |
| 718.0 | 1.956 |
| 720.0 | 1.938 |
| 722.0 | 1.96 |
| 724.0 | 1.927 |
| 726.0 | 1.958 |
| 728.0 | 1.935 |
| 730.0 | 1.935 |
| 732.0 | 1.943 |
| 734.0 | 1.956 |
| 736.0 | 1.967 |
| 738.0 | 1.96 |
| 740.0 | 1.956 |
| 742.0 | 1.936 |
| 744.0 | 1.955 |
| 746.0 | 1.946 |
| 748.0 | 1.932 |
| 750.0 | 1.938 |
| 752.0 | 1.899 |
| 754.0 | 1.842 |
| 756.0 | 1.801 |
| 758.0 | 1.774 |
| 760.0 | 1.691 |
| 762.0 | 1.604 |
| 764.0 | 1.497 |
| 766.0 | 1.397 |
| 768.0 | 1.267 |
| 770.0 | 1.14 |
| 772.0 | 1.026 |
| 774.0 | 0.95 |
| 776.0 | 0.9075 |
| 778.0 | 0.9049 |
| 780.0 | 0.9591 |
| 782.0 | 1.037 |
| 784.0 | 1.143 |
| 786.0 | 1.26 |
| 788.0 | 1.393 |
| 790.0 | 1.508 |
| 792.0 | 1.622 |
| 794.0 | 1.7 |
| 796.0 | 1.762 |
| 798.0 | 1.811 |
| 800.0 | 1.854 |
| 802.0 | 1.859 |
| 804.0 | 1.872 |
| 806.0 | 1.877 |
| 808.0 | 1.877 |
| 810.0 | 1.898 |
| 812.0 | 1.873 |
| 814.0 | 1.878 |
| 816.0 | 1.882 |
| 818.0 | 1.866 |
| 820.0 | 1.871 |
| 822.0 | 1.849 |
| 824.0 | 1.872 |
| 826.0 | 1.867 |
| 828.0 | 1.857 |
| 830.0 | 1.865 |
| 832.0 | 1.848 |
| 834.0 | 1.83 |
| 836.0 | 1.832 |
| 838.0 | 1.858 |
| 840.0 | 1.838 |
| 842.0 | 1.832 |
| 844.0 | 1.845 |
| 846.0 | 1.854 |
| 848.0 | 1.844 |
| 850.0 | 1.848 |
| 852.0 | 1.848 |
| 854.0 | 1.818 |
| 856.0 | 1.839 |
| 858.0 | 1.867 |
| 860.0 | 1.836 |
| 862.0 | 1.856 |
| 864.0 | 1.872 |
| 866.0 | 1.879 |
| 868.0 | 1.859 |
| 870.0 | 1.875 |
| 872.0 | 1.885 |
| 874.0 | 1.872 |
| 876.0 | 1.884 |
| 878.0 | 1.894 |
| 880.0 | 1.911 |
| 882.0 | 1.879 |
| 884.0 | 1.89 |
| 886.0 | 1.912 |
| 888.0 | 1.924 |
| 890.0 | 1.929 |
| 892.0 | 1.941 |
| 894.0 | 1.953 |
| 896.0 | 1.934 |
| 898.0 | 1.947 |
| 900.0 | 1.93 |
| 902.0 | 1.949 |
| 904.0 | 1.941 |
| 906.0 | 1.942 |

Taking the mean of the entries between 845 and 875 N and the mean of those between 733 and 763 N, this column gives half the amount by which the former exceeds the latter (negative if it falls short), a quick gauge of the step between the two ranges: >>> 0.0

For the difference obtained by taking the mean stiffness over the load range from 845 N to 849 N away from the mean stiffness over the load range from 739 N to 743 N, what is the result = 0.10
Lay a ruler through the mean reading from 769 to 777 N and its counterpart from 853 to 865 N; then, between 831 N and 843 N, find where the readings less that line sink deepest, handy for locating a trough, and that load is 842.0 N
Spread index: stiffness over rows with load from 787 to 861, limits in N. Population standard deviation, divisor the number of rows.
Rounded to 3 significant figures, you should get 0.102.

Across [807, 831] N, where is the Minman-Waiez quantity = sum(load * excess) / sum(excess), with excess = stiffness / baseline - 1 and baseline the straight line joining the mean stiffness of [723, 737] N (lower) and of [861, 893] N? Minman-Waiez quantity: 819.9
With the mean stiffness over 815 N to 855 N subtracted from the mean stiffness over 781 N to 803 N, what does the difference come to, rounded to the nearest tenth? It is -0.3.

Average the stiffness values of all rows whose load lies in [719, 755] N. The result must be 1.94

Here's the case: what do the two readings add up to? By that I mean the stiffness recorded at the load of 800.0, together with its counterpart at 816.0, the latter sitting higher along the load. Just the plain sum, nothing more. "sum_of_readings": 3.74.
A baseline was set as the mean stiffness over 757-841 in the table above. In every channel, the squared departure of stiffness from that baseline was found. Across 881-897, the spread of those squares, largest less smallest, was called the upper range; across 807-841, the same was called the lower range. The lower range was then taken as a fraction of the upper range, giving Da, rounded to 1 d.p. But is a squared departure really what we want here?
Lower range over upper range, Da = 0.8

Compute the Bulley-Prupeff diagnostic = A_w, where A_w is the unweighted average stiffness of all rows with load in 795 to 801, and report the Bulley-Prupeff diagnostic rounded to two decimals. 1.81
